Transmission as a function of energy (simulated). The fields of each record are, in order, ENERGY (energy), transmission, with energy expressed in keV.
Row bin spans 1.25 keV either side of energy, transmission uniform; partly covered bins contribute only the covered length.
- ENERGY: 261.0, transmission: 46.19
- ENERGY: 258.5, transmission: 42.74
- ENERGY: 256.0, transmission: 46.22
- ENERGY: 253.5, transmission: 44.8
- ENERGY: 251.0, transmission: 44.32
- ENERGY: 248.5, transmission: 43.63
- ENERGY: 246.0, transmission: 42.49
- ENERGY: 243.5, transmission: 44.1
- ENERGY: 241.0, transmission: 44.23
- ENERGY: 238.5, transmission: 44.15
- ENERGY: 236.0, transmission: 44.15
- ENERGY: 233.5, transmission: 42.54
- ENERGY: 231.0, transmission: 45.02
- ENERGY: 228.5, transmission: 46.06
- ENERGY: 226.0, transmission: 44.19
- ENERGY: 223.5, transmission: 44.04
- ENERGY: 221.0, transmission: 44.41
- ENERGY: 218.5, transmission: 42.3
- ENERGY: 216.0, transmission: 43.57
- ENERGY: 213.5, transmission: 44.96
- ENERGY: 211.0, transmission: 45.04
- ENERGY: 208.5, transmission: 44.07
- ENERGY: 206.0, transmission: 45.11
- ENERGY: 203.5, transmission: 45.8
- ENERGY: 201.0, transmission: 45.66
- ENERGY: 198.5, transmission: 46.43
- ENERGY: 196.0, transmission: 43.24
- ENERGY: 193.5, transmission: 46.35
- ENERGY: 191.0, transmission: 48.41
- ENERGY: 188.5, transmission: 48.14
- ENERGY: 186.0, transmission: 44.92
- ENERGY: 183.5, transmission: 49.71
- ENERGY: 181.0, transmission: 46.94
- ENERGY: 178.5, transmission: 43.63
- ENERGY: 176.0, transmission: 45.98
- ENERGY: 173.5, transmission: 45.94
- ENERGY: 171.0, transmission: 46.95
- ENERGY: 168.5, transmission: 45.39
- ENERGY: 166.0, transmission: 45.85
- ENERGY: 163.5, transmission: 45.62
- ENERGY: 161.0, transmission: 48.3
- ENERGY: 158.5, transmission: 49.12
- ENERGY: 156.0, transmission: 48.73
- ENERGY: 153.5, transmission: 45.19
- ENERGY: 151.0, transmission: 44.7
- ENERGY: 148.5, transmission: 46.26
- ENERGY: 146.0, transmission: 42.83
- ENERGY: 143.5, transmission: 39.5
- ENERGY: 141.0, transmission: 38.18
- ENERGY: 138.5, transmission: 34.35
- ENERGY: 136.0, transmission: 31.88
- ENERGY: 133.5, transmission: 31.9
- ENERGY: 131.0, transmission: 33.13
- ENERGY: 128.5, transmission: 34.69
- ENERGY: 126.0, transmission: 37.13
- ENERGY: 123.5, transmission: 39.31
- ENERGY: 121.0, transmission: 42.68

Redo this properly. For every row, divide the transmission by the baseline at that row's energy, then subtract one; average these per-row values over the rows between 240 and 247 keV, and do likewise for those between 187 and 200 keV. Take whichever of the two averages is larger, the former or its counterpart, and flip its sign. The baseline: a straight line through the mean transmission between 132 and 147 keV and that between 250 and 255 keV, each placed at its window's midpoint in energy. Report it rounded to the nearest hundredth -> -0.15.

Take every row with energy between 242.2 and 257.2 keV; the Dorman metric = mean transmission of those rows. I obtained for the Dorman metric 44.3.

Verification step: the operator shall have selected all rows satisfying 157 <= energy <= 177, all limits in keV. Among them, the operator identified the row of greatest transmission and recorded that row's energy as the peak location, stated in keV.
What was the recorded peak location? 158.5 keV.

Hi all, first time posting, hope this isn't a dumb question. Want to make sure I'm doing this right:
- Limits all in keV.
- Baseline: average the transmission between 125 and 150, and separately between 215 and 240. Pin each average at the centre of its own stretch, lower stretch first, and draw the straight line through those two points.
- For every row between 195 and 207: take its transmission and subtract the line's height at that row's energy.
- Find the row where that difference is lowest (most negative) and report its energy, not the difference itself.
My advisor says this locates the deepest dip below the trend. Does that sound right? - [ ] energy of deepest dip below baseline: 196.0 keV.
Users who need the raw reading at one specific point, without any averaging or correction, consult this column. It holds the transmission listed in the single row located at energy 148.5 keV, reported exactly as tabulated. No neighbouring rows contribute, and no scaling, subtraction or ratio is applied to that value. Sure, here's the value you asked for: 46.26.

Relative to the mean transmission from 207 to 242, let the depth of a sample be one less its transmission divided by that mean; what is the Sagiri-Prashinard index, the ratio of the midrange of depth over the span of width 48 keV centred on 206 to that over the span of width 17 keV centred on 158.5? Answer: 0.67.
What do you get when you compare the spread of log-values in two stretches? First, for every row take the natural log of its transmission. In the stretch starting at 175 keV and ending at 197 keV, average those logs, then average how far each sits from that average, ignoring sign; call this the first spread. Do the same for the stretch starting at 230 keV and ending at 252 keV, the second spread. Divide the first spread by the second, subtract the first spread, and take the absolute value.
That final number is 2.5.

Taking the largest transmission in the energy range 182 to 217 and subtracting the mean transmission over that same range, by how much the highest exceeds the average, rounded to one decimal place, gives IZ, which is 3.9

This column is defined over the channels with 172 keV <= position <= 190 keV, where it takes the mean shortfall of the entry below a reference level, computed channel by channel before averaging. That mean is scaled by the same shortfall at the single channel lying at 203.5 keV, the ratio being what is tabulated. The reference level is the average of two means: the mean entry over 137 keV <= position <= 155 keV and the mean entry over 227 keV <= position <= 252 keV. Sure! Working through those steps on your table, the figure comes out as 1.2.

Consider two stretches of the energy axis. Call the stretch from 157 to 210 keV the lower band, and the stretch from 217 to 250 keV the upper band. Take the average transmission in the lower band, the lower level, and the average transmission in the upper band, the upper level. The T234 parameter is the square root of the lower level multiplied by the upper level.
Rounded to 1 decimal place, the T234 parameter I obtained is 45.1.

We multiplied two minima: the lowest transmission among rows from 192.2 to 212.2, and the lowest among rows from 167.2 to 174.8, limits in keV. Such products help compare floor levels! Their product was 1963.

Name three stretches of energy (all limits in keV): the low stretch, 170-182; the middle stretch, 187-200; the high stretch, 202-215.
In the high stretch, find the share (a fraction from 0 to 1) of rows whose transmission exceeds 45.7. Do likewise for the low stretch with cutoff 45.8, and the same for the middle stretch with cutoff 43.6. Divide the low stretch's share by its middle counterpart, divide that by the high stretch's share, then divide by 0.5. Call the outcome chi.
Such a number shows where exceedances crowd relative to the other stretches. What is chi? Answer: 10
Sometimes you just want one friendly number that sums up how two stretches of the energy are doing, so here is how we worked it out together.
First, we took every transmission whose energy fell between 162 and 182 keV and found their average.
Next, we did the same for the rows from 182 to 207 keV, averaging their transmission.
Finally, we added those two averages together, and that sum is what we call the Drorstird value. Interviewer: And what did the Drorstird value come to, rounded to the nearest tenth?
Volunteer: 92.2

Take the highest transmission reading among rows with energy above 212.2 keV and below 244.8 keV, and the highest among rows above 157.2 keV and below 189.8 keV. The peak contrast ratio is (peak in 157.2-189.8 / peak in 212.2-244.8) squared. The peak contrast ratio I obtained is 1.16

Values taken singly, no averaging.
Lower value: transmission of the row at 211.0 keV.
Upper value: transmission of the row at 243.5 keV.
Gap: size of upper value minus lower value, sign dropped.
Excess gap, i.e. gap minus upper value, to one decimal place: -43.2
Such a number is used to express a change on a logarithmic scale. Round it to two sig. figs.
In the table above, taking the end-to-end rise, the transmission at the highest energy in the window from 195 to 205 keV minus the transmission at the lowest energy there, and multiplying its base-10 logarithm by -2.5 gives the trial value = -1.0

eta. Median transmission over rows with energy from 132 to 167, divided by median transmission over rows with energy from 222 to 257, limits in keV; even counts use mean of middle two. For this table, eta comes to 1.02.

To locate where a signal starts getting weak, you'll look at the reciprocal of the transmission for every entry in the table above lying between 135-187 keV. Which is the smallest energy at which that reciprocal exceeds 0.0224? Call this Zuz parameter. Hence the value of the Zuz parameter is 136.0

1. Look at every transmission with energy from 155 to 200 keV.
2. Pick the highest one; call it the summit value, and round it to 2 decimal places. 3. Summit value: 49.71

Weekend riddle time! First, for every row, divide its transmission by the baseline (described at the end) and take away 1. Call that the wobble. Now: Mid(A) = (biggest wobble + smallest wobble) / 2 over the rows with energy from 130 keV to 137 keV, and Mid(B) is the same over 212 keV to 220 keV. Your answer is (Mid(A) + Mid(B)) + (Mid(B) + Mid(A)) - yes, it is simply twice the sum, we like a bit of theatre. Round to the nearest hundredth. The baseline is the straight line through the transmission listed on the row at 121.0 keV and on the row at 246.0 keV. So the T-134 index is -0.42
